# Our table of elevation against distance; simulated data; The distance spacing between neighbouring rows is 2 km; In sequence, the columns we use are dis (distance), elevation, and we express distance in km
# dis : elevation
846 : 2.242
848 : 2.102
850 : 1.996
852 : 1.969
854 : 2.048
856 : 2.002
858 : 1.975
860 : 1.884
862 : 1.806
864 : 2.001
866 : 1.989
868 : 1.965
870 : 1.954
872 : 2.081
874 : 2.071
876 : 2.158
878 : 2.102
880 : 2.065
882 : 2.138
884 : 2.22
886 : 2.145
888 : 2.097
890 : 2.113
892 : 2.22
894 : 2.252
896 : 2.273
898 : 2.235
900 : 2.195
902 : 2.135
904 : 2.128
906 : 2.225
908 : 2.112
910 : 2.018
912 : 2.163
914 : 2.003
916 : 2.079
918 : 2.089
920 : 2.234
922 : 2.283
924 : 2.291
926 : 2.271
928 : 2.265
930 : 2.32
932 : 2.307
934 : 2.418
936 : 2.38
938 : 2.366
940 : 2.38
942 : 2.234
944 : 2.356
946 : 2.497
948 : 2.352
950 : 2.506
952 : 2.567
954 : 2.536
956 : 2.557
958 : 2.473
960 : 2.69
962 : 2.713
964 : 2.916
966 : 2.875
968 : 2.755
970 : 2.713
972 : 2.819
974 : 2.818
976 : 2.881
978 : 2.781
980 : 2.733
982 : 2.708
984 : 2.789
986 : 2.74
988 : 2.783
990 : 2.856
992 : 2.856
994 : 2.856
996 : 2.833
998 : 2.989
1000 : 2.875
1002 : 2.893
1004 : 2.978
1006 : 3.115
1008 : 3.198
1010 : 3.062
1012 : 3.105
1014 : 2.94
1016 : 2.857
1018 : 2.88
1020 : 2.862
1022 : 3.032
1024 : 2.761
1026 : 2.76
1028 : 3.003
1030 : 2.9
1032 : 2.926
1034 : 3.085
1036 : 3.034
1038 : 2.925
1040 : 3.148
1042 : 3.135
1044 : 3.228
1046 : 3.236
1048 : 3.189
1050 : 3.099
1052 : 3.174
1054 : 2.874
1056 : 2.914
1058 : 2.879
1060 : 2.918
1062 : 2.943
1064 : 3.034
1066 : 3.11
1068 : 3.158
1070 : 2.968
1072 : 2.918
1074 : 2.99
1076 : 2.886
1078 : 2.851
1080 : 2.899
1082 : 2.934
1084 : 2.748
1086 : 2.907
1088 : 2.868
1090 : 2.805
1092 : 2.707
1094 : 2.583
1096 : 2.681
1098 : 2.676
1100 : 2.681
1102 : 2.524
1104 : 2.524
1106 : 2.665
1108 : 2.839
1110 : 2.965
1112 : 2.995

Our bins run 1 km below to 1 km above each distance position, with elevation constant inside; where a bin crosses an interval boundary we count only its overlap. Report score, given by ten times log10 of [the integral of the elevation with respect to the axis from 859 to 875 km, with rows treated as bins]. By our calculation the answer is 15.0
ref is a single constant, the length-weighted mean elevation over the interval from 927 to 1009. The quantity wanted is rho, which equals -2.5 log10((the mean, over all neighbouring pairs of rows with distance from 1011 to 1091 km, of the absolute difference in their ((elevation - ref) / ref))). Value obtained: 3.7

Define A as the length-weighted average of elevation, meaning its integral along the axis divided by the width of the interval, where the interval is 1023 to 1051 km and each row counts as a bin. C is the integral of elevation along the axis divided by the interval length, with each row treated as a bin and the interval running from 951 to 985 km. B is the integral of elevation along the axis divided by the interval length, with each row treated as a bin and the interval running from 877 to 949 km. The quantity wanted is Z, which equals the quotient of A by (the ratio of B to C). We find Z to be 3.7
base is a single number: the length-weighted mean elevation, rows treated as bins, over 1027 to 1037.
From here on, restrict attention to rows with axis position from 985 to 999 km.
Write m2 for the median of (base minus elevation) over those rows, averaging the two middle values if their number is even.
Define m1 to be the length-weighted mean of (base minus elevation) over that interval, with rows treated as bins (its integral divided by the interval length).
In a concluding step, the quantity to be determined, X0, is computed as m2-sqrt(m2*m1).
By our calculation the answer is -0.006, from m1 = 0.14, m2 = 0.13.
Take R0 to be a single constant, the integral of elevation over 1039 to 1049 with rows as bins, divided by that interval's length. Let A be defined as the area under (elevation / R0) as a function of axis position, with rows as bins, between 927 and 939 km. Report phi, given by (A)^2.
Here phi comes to 78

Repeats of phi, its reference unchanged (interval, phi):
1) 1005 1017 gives 132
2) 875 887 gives 65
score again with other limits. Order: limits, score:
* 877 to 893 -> 15.3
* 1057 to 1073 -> 16.8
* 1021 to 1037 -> 16.7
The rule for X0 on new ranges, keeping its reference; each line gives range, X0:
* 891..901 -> 0.000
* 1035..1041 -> -0.090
